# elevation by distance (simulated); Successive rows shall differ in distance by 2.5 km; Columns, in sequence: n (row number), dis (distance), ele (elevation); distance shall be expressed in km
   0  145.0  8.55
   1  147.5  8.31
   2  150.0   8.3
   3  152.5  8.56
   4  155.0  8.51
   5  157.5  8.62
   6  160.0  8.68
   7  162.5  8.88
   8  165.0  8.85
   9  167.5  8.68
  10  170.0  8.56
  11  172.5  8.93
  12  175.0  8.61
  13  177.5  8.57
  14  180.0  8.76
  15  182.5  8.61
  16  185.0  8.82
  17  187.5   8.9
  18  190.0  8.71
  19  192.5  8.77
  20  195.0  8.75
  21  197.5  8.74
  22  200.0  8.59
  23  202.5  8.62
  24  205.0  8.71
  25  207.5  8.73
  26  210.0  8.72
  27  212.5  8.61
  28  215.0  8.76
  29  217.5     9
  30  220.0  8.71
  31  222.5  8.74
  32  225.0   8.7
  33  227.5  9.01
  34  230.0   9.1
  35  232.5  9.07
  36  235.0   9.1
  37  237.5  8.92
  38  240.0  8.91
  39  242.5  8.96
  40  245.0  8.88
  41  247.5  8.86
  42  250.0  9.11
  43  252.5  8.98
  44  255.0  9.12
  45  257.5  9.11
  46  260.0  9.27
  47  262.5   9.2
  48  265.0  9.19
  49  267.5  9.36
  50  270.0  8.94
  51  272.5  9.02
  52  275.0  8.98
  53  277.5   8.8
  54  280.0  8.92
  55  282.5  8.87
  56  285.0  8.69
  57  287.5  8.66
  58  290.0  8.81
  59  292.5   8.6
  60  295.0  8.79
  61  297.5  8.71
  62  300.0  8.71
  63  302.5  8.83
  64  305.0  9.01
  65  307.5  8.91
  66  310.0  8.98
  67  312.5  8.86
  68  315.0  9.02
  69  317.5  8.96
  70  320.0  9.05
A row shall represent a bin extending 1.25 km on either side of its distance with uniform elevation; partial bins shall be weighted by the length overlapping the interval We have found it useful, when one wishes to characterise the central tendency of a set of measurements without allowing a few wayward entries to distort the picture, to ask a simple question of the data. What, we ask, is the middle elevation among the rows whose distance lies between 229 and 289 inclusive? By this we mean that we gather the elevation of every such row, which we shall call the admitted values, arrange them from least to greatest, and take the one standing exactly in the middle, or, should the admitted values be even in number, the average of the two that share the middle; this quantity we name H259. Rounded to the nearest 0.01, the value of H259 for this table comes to 8.98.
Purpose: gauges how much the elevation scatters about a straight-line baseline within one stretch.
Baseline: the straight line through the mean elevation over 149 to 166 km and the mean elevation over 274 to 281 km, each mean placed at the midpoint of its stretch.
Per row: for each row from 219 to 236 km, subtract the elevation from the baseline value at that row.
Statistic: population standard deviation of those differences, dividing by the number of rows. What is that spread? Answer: 0.17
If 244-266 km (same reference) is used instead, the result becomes 0.12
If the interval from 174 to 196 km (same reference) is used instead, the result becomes 0.09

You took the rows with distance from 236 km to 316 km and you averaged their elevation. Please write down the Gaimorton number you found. 8.9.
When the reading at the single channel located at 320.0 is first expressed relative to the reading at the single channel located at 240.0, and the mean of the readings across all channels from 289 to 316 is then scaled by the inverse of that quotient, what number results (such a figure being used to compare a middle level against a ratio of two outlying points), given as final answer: 8.7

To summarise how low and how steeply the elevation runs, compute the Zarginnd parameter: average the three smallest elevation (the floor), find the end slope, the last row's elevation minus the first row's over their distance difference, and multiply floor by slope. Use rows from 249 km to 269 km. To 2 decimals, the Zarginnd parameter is 0.13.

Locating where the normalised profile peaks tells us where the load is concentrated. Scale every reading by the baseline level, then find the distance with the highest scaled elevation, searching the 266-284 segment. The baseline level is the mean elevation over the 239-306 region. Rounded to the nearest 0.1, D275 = 267.5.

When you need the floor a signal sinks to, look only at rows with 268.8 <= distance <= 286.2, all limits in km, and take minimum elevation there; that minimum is 8.69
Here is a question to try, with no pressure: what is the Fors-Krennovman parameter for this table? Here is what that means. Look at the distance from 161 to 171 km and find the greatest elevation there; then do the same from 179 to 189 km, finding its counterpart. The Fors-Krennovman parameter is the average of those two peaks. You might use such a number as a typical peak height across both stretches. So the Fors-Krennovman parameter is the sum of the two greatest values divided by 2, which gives 8.89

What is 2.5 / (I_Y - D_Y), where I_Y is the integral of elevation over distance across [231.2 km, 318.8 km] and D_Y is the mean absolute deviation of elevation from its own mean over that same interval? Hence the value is 0.0032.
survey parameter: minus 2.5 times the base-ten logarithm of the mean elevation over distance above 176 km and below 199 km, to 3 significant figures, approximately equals -2.35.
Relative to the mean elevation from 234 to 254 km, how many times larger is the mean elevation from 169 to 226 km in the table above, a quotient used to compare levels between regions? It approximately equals 0.973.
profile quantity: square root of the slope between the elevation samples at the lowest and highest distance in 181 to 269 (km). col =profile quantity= 0.094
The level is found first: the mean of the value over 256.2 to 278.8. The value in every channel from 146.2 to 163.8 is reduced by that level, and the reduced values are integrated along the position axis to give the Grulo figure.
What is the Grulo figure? -10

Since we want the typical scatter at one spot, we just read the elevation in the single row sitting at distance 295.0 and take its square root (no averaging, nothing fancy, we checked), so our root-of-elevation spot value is 2.965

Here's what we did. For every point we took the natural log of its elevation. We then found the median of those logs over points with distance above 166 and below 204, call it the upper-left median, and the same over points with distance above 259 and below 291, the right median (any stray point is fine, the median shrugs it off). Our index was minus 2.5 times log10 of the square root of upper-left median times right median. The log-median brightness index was -0.845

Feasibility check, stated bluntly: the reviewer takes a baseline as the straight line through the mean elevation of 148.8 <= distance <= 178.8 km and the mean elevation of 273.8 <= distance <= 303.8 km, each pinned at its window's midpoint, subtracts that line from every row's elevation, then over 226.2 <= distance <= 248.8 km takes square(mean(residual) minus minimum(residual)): 0.017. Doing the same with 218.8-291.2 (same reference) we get 0.116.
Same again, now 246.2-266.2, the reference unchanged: 0.055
